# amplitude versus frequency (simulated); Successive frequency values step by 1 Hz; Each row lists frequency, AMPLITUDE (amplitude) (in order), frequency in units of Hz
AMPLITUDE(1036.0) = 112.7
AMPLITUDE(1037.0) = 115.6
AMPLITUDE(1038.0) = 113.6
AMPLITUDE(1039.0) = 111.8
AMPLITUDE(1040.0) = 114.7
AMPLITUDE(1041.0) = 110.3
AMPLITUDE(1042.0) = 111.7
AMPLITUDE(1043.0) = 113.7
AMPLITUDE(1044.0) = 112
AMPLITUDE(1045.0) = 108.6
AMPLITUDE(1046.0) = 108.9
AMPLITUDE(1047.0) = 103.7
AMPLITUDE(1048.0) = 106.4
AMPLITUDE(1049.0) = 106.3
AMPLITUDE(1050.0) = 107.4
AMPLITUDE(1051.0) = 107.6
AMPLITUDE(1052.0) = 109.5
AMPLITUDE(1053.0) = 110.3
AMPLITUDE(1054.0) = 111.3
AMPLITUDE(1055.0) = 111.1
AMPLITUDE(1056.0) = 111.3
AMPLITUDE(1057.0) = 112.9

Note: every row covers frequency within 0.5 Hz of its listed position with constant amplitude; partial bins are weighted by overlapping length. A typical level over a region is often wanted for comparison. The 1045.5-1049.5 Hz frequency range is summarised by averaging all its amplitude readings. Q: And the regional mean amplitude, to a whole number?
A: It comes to 106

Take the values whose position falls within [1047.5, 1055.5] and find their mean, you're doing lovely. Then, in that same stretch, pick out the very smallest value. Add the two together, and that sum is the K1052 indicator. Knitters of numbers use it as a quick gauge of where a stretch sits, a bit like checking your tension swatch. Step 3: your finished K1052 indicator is 215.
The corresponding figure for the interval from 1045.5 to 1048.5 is 210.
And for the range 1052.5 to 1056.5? 221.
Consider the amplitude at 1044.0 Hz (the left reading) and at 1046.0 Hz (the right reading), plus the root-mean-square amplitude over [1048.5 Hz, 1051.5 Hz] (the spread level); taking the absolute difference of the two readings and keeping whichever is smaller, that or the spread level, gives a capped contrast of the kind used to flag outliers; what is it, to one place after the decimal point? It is 3.1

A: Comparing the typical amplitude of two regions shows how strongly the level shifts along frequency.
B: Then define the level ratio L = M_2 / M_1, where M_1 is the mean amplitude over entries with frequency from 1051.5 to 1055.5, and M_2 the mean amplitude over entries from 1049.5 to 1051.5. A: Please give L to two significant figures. 0.97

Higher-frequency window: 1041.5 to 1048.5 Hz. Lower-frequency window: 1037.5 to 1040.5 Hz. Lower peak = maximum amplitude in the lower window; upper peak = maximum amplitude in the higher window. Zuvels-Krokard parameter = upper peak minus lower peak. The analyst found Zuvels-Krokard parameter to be -1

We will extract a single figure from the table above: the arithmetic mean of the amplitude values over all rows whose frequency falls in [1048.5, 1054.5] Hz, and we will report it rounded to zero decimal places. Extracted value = 109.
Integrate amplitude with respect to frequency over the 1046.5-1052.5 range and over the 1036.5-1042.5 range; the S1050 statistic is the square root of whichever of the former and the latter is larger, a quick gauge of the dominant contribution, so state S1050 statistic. 26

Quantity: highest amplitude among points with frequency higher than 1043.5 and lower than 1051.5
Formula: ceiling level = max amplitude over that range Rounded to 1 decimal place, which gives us 112.0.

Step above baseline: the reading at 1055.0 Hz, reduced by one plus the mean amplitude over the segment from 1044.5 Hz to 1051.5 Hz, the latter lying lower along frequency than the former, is 3.1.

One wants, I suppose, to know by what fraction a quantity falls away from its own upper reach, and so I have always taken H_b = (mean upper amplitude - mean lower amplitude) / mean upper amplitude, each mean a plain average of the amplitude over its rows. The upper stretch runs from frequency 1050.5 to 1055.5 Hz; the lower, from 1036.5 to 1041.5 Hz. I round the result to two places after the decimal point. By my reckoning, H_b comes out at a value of -0.03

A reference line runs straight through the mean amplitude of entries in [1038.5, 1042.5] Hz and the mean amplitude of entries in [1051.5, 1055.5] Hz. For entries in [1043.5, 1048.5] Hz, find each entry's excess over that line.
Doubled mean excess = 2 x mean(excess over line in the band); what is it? -7.1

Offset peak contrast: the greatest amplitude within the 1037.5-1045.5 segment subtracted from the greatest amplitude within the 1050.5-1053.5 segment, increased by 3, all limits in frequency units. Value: -1.4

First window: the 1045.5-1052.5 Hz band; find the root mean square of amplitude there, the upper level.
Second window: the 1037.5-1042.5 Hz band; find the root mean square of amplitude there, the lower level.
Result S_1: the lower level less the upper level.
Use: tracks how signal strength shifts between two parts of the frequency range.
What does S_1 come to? 5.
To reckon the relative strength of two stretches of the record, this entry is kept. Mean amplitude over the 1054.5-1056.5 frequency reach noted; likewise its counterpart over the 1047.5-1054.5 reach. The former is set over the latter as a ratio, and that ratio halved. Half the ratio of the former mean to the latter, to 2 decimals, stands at 0.51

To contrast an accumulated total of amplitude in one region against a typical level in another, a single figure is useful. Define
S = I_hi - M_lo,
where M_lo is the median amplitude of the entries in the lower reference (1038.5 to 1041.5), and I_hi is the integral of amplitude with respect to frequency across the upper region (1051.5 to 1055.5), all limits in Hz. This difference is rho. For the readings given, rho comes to 330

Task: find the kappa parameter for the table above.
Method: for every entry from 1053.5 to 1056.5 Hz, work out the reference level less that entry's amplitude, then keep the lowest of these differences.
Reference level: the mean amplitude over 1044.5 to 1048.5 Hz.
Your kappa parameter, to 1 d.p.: -4.4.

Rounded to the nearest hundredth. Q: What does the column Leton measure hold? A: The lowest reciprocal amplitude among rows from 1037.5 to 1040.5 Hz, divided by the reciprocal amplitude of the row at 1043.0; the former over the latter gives 0.99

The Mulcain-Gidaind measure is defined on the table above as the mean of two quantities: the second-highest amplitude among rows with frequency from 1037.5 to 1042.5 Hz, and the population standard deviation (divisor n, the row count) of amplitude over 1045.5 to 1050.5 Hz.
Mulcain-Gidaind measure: 57.7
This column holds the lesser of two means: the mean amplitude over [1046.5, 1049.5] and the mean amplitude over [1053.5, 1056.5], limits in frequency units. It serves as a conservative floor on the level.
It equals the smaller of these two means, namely 105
